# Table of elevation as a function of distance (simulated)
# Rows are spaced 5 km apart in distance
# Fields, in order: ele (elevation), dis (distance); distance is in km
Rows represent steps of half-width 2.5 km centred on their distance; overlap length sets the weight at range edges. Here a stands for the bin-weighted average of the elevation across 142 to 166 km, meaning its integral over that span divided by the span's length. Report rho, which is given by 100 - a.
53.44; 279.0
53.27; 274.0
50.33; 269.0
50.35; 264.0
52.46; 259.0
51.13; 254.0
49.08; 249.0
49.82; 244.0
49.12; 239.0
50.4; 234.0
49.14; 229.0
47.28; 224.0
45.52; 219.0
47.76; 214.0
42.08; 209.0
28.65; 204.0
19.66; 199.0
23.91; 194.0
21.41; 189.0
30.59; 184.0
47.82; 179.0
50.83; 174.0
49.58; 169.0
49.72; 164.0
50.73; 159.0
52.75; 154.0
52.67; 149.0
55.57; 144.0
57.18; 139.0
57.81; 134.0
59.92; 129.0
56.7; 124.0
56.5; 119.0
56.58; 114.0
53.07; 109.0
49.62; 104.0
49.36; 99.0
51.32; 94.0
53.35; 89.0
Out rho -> 48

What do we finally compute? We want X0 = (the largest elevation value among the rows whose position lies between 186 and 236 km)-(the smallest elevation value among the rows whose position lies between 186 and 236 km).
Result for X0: 31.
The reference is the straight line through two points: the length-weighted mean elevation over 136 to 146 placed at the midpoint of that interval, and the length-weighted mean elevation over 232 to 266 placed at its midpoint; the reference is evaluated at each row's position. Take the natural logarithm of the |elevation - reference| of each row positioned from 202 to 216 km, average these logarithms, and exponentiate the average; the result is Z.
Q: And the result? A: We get 11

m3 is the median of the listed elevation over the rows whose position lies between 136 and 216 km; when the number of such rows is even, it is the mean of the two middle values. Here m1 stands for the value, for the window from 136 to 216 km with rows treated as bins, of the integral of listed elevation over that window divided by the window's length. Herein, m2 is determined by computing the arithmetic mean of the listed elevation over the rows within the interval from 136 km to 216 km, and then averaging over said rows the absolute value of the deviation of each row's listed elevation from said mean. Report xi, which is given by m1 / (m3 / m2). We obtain 9.7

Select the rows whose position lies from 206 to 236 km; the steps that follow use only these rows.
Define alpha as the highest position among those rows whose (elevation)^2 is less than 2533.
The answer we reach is 229.0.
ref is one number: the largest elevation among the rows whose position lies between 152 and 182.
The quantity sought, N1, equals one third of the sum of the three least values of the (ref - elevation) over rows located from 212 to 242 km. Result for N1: 3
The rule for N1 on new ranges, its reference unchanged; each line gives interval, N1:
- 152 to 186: 1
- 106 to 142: -6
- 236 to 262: 2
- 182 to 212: 19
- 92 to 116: -1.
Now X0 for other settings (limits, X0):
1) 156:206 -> 31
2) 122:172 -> 10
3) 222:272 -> 5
